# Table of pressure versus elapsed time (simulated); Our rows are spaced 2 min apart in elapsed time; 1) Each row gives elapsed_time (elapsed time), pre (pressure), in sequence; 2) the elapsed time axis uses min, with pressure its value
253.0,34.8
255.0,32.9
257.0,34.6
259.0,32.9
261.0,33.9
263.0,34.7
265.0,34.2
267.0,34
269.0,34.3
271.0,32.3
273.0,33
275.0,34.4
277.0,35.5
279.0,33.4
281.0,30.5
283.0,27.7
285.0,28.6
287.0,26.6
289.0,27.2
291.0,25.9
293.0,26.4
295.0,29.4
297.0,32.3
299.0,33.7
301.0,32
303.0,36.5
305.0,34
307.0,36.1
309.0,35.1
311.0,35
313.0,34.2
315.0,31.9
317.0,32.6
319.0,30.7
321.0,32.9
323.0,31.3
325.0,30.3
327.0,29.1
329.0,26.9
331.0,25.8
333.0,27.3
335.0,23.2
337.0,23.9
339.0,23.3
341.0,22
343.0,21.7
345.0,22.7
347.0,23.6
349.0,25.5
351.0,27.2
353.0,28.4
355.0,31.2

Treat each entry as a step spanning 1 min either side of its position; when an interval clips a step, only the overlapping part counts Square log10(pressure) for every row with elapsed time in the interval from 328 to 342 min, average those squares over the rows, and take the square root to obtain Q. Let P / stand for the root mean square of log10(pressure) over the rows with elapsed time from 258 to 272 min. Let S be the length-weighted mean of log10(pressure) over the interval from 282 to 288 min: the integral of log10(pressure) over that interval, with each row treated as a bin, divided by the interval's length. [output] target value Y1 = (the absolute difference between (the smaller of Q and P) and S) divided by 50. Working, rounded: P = 1.53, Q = 1.39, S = 1.44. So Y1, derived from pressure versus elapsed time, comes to 0.0010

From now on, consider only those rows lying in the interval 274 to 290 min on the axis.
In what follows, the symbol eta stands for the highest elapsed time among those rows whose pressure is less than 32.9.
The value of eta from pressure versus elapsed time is 289.0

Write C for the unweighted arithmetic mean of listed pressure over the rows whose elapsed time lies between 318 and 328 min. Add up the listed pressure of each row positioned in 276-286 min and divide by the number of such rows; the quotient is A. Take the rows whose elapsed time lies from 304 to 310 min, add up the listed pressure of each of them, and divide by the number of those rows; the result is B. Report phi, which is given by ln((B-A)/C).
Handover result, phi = -2.06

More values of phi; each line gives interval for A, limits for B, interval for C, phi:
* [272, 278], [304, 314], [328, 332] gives -3.82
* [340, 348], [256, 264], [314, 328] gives -1.00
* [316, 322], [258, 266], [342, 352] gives -2.56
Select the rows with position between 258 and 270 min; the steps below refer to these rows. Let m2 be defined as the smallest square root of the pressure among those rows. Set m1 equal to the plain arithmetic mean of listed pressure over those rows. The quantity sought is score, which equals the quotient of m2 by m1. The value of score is 0.169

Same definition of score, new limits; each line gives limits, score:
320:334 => 0.175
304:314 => 0.167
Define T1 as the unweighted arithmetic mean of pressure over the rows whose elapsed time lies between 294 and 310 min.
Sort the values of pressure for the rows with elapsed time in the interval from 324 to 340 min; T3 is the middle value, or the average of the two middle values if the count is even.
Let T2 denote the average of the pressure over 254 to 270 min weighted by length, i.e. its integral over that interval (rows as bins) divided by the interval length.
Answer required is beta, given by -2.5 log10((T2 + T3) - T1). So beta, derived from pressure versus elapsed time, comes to -3.6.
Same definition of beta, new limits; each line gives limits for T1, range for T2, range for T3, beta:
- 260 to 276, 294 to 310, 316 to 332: -3.7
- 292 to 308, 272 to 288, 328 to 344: -3.4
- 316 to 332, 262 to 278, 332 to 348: -3.6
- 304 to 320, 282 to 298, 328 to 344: -3.1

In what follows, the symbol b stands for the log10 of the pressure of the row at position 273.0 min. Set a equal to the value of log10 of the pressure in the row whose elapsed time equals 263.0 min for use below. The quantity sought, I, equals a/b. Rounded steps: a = 1.54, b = 1.52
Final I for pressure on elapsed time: 1.01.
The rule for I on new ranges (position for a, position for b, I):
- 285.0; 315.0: 0.97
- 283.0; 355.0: 0.97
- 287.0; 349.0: 1.01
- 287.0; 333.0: 0.99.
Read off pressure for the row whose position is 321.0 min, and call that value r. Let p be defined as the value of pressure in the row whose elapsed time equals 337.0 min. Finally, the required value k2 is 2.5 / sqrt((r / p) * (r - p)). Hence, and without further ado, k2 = 0.7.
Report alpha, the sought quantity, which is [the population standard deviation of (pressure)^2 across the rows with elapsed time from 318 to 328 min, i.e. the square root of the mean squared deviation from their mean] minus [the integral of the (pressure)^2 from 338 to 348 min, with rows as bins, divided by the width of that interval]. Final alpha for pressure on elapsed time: -436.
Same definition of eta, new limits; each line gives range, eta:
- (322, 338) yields 337.0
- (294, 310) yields 301.0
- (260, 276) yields 271.0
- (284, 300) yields 297.0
